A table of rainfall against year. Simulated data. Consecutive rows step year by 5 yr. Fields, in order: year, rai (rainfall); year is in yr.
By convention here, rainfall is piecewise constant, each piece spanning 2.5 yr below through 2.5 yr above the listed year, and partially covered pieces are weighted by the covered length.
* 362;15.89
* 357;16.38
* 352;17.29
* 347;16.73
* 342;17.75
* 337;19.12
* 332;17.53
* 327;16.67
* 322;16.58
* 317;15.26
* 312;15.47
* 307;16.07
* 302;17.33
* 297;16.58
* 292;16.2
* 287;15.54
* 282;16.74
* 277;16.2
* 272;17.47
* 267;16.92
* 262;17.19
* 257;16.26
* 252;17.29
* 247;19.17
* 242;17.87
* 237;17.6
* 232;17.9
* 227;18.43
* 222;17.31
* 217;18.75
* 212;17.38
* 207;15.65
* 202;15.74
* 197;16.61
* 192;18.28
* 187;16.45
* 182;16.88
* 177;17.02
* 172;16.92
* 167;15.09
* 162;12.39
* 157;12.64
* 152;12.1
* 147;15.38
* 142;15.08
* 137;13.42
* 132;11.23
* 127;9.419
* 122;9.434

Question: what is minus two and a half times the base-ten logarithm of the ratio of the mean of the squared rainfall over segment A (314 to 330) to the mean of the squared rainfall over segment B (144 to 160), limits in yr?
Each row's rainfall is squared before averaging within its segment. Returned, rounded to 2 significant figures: -0.40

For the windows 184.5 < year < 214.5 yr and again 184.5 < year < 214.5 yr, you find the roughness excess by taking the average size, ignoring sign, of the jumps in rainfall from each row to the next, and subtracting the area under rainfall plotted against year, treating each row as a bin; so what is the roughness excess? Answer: -499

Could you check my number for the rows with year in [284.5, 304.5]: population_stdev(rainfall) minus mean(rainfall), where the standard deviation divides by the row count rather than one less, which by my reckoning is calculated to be -15.8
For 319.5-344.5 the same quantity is -16.6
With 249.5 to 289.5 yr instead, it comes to -16.1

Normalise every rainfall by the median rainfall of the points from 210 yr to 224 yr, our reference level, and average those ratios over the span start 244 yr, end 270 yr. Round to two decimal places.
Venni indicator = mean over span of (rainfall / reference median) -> 1.00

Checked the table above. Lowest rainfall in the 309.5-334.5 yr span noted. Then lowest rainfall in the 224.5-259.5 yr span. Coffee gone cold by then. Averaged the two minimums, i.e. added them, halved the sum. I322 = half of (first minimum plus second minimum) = 15.8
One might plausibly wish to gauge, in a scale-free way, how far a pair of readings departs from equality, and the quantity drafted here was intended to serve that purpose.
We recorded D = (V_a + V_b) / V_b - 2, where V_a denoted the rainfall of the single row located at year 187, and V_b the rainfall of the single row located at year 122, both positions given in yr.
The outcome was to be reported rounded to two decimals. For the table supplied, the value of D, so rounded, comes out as 0.74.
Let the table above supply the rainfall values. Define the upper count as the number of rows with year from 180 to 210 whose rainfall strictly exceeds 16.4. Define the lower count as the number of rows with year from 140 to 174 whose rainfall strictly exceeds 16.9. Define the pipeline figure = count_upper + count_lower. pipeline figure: 5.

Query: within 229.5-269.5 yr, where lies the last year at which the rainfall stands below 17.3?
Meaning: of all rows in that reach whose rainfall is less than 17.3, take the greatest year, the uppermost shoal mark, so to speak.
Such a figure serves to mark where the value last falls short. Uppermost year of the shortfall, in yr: 267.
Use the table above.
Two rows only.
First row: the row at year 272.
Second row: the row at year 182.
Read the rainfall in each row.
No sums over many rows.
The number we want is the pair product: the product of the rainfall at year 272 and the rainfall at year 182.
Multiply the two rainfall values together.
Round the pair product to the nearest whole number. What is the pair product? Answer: 295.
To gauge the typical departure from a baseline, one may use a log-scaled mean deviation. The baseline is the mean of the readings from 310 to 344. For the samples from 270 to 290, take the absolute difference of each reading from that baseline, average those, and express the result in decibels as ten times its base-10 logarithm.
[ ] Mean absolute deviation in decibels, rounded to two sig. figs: -1.5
